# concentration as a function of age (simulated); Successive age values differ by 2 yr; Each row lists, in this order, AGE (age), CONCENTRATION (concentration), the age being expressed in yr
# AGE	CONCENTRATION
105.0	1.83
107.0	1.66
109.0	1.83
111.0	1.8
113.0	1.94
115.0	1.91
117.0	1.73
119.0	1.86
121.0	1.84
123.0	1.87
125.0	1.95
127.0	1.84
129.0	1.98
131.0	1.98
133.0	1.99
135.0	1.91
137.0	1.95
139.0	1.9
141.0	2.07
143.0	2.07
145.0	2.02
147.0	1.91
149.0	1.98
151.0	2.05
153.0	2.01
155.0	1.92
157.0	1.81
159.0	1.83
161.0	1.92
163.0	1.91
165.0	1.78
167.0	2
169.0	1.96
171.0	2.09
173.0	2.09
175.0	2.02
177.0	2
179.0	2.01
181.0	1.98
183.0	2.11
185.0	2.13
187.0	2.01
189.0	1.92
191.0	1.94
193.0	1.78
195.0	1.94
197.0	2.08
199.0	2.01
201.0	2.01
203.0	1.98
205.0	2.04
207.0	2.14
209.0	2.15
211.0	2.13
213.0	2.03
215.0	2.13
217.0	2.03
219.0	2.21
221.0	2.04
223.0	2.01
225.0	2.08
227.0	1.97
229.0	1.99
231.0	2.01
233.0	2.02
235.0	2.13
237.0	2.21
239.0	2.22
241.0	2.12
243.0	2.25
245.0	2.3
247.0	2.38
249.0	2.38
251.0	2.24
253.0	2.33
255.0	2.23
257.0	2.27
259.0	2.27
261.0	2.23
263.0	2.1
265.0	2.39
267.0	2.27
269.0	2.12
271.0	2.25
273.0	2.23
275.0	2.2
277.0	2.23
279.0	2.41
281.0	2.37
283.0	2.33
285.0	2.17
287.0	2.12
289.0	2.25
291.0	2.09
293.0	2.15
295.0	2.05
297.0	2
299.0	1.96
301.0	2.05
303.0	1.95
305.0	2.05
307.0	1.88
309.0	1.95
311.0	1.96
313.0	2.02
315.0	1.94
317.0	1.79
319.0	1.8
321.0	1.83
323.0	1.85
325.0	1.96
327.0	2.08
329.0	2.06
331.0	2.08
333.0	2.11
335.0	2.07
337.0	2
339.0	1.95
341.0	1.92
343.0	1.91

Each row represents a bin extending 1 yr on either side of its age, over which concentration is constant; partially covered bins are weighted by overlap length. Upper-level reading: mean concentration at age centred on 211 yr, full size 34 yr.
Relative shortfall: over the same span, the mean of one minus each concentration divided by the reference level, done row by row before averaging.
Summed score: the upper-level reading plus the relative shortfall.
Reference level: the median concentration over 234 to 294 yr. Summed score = 2.14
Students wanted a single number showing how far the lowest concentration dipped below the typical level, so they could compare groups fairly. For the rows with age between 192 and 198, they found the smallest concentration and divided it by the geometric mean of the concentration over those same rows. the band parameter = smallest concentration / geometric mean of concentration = 0.923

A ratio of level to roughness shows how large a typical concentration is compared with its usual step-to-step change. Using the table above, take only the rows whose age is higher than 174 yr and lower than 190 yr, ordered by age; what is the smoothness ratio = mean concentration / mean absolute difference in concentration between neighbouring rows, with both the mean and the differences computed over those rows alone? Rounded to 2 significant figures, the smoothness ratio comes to 34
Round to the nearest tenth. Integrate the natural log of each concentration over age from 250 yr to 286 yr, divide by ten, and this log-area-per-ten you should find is 2.9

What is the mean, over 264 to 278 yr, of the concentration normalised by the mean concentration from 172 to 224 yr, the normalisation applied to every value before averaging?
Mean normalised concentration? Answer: 1.10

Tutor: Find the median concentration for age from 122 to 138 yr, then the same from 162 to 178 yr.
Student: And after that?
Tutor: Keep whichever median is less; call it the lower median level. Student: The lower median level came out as 1.95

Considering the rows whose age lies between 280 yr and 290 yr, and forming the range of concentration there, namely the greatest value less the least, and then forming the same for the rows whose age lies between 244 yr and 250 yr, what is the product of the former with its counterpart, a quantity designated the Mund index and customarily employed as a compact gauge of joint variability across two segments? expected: 0.020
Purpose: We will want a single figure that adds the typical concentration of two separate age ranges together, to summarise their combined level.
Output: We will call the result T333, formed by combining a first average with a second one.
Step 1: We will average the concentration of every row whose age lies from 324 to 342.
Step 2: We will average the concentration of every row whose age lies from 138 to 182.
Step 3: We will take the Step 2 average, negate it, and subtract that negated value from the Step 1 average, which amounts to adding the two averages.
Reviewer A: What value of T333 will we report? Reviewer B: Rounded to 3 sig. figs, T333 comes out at 4.00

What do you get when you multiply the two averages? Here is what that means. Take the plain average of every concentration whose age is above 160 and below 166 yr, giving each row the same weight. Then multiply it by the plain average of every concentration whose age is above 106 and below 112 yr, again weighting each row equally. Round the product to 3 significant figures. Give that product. 3.30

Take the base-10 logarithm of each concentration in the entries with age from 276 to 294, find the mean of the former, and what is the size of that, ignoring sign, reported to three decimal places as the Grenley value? 0.349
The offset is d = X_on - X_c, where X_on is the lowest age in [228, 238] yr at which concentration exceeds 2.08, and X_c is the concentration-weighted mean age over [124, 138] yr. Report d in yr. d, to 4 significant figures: 104.0 yr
